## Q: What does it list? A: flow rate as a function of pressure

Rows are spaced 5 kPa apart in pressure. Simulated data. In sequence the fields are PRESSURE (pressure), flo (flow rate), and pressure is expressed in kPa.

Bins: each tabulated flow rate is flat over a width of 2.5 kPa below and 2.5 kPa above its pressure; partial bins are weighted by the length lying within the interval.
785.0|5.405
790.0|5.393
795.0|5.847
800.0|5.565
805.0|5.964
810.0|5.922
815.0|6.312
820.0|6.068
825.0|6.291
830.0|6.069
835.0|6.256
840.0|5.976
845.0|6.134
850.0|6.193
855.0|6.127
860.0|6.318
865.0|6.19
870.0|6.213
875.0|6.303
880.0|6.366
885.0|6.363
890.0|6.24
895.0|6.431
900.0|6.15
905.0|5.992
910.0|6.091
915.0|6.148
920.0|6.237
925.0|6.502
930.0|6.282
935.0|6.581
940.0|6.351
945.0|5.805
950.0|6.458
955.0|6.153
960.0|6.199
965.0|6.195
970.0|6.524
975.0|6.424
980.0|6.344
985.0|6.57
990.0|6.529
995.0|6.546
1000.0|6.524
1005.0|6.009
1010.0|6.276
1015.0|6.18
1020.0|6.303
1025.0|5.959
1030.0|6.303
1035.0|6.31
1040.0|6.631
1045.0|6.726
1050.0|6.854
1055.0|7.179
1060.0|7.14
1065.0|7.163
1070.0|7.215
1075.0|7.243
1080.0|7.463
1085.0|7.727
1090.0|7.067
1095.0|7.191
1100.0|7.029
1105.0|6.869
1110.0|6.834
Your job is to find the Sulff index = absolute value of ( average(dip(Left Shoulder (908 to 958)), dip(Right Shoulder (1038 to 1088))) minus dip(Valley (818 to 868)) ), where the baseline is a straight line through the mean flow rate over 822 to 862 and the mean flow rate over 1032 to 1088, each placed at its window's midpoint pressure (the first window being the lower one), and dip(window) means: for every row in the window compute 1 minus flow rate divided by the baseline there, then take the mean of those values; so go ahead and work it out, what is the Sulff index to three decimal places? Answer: 0.015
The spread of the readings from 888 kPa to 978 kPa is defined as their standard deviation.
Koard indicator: 0.20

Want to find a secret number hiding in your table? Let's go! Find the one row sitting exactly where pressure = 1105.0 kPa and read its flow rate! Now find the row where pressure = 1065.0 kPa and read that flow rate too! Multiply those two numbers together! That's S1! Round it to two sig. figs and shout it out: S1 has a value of 49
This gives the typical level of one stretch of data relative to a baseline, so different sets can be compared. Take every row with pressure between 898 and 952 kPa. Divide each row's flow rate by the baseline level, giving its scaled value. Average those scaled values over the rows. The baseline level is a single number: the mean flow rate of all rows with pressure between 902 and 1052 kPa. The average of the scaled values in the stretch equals 0.98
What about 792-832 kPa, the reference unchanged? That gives 0.95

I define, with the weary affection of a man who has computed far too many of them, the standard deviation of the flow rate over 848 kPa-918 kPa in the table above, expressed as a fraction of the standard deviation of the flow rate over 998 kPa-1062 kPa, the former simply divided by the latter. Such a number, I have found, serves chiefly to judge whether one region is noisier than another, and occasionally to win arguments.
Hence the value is 0.31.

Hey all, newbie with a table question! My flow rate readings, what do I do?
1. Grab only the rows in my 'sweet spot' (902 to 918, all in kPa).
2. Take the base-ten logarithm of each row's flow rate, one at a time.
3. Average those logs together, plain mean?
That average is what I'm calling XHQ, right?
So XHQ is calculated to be 0.784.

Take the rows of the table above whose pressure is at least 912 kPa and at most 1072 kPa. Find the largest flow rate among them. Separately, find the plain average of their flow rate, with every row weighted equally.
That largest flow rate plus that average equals 13.7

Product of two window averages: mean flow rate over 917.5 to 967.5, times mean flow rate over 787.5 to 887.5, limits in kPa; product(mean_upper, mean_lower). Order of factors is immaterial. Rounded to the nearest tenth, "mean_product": 38.2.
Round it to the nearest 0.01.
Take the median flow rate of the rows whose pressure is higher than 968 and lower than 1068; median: 6.52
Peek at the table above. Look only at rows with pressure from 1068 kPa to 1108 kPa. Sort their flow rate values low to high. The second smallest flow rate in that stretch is 7.029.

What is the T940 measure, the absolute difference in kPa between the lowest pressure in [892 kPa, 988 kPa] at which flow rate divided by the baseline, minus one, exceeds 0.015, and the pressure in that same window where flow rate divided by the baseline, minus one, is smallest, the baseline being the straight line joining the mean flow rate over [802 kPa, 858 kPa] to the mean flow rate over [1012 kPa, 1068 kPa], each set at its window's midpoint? 50 kPa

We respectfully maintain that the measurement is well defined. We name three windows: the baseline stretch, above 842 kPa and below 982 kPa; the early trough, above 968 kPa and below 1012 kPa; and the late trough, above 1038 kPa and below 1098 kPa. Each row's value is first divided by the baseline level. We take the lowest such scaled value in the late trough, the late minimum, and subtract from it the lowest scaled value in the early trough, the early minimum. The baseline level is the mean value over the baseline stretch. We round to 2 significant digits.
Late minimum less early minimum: 0.099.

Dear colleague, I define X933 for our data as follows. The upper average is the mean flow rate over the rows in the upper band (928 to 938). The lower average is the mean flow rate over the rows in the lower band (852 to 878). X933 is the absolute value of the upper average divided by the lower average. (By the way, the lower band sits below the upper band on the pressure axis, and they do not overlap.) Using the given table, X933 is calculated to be 1.03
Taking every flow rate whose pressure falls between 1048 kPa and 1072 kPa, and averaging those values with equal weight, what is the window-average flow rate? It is 7.11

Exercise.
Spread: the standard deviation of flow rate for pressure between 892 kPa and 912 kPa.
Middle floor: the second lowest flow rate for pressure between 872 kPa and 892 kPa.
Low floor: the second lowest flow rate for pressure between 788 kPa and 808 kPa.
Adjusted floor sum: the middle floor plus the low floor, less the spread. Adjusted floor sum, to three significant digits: 11.7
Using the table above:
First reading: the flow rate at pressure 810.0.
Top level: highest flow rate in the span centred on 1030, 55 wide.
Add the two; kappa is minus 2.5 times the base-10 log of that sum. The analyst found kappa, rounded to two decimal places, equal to -2.79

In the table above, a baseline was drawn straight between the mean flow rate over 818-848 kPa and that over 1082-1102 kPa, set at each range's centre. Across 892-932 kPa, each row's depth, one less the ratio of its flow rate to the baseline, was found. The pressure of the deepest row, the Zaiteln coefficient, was 905.0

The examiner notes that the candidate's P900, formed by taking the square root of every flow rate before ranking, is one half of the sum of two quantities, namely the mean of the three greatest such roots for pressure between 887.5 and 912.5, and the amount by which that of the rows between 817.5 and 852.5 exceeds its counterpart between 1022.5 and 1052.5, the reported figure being 1.20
